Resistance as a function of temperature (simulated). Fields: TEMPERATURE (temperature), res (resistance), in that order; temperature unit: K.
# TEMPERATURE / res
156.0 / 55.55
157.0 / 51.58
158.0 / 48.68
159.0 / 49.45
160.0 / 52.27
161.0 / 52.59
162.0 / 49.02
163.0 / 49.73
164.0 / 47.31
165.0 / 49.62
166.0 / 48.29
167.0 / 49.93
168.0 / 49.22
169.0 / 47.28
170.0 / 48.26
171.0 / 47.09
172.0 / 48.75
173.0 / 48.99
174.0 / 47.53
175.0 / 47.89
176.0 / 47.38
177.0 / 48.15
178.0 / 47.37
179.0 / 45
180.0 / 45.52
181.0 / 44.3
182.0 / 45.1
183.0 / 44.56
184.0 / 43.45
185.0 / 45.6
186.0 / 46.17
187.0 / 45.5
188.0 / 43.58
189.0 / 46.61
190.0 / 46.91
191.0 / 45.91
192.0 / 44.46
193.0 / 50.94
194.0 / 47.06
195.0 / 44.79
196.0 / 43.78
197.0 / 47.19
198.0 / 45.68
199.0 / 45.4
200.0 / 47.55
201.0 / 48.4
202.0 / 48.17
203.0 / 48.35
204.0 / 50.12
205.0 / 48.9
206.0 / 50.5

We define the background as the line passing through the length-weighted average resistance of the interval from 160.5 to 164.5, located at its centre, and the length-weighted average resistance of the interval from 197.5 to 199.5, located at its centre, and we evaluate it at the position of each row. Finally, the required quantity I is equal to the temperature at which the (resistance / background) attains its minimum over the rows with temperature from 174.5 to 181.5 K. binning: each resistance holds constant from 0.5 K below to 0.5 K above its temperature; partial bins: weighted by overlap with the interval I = 181.0 K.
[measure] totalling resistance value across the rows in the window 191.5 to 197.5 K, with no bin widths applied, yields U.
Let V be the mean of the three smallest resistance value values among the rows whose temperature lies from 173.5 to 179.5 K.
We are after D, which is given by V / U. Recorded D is 0.167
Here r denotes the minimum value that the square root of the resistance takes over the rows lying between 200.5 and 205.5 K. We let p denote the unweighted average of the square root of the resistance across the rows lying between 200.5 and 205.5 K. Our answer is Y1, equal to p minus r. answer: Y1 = 0.044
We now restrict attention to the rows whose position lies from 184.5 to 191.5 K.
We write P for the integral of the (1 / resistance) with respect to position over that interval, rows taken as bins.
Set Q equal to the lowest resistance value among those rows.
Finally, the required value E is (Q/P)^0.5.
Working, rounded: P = 0.153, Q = 43.58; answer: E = 16.9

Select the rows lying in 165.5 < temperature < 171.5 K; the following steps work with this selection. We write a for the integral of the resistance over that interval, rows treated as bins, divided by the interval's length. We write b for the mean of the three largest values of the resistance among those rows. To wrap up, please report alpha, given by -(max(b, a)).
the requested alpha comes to -49.1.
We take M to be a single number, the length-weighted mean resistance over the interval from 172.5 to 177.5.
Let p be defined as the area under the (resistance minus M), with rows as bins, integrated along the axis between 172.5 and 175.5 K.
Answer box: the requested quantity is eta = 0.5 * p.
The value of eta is 0.2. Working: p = 0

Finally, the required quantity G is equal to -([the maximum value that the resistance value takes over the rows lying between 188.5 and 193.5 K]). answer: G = -50.9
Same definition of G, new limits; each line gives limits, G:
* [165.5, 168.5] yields -49.9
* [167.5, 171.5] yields -49.2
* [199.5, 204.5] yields -50.1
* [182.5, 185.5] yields -45.6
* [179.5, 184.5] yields -45.5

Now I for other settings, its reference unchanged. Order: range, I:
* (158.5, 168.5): 164.0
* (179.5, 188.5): 184.0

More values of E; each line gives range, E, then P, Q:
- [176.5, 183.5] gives 17.0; 0.153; 44.3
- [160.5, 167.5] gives 18.3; 0.142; 47.31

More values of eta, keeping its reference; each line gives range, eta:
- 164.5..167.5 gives 1.9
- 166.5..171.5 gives 0.9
